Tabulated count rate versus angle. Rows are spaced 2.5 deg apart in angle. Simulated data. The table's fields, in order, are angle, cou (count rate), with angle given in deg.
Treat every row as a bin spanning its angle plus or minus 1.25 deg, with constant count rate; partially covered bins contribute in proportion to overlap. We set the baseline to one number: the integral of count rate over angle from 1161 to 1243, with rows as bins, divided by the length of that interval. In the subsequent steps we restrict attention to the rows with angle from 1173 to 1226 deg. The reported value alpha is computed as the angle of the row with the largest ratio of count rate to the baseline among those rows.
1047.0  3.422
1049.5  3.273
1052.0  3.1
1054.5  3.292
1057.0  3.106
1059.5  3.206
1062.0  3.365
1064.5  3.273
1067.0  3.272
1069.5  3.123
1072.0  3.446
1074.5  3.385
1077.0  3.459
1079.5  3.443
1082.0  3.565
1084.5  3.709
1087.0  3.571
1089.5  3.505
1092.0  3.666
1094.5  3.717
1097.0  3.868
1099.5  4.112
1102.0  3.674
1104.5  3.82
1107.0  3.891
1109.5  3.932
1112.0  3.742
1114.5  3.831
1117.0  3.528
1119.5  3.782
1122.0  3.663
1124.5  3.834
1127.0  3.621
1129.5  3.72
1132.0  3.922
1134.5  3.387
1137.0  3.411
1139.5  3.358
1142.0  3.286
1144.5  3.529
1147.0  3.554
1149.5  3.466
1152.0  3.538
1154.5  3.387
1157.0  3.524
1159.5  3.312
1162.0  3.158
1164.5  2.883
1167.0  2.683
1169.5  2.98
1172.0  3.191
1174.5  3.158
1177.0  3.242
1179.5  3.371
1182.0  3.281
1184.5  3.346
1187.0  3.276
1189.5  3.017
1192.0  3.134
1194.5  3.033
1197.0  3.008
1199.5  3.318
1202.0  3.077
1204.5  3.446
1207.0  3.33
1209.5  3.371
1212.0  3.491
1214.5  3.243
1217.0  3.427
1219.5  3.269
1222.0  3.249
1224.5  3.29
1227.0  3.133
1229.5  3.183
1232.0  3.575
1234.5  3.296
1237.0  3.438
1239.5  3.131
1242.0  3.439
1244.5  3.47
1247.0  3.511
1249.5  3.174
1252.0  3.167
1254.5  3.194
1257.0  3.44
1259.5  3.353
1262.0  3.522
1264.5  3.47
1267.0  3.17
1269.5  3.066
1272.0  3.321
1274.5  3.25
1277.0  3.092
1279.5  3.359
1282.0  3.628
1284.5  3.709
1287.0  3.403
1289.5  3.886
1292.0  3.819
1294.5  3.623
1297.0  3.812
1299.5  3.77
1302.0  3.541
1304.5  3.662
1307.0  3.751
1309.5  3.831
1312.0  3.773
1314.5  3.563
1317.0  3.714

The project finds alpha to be 1212.0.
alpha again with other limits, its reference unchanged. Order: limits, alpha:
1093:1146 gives 1099.5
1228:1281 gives 1232.0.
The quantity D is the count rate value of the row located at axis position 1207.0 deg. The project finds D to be 3.33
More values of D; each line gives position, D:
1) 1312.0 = 3.773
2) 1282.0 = 3.628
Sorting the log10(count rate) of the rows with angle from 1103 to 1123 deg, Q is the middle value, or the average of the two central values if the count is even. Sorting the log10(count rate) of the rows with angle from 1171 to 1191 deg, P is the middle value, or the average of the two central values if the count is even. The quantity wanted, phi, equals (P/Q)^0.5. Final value 0.94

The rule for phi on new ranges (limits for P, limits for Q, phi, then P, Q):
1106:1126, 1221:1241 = 1.06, 0.581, 0.514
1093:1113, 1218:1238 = 1.06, 0.585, 0.516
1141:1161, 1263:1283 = 1.03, 0.543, 0.517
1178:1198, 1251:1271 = 0.99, 0.506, 0.515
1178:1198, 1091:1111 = 0.93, 0.506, 0.585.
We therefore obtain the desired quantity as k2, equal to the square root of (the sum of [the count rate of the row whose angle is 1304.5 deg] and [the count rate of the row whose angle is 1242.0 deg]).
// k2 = 2.66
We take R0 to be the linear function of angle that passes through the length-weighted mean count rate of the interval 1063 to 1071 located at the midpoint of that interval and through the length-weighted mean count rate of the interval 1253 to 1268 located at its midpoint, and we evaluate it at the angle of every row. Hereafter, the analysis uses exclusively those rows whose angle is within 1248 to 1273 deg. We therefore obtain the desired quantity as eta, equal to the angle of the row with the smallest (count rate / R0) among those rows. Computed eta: 1269.5 deg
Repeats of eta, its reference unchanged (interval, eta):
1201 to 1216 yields 1202.0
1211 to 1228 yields 1227.0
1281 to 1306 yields 1287.0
